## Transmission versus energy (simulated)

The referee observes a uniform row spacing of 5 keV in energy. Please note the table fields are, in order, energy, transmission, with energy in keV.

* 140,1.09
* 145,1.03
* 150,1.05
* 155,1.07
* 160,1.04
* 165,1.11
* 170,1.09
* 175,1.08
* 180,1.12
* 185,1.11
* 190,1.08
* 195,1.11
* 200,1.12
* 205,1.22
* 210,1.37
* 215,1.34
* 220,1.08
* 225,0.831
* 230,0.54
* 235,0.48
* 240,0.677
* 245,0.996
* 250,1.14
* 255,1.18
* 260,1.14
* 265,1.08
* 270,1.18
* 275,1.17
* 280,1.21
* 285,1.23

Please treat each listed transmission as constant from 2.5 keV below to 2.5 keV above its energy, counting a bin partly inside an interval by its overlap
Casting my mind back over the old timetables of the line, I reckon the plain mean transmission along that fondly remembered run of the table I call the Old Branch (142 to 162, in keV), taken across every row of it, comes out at 1.05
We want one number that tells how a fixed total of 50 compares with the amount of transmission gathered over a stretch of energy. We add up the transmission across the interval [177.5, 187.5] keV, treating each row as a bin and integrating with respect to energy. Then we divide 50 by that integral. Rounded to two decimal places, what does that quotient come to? 4.48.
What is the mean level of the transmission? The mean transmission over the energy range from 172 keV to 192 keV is 1.10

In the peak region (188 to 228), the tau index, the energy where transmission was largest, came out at 210 keV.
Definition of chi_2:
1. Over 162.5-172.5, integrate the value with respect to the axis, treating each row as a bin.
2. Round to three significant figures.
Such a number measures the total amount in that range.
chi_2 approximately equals 11.0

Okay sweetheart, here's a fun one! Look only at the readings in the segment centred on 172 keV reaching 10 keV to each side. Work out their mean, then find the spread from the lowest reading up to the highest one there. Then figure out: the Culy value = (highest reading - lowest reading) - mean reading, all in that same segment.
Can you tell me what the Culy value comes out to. -1.06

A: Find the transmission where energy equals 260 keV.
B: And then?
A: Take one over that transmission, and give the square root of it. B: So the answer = 0.94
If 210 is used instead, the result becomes 0.85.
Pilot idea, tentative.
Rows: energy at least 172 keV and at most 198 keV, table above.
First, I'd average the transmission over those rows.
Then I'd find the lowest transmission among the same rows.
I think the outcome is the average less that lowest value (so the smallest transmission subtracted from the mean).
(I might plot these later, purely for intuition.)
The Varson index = 0.020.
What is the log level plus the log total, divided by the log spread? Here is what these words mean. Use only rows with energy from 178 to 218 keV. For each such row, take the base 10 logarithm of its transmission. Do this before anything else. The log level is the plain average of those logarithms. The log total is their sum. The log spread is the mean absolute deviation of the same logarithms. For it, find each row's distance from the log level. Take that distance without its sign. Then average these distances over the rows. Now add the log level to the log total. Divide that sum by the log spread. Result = 19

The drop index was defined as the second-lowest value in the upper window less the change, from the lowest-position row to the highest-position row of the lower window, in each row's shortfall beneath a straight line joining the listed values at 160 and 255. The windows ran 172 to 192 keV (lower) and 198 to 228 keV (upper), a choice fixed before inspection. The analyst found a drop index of 1.1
